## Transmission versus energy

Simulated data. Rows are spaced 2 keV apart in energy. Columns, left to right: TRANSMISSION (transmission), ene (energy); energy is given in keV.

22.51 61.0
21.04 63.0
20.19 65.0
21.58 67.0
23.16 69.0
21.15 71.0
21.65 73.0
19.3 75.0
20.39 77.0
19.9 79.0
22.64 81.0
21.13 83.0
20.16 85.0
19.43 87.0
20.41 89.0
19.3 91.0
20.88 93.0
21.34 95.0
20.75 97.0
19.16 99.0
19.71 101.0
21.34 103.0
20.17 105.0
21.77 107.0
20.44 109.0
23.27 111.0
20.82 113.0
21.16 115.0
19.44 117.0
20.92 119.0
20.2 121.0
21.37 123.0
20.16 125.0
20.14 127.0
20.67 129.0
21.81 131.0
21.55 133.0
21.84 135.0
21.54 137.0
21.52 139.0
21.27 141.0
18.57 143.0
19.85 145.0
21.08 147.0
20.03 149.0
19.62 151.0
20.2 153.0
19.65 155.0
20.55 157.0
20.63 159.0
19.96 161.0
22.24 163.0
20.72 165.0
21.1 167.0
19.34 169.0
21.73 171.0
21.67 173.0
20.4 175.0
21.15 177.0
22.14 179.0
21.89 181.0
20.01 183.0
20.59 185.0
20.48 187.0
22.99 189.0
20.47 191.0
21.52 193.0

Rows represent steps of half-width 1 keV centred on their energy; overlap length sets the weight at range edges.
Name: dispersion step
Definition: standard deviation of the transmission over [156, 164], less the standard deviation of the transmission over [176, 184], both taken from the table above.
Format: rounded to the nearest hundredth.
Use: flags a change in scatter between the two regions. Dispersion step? 0.02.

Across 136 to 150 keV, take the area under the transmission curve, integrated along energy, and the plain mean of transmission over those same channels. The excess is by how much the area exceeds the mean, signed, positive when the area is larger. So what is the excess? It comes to 267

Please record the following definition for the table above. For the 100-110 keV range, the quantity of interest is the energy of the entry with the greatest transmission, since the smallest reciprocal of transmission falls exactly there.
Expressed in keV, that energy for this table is 107.0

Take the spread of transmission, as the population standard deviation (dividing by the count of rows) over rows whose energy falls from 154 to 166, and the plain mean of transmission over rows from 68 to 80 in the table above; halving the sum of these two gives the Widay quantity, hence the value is 10.9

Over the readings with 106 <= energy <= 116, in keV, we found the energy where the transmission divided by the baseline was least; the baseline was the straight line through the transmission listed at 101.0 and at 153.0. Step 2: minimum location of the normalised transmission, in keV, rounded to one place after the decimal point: 109.0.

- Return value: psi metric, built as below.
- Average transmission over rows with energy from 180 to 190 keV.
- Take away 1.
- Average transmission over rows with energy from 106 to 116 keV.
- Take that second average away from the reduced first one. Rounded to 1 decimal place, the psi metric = -1.3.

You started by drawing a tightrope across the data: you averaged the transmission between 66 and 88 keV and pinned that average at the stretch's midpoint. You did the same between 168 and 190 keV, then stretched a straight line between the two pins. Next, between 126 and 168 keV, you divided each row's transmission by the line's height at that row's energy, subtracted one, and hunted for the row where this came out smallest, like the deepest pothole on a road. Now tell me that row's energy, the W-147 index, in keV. 143.0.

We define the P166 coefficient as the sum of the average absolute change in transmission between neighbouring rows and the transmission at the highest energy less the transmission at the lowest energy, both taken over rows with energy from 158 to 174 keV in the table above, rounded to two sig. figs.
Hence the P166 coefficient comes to 2.3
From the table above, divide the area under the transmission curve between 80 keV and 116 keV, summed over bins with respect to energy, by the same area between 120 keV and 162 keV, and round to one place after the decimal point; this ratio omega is 0.9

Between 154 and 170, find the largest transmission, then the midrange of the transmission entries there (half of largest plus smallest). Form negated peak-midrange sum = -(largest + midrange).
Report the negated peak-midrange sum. -43.0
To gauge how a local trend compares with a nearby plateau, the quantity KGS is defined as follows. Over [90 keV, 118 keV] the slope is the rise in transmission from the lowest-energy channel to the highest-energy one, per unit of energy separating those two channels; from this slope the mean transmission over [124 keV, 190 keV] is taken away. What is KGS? -20.8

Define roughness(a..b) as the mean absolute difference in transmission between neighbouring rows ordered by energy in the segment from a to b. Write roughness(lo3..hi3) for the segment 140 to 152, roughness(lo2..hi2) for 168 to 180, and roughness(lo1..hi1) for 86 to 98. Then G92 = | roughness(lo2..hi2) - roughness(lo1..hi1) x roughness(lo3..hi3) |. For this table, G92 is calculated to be 0.17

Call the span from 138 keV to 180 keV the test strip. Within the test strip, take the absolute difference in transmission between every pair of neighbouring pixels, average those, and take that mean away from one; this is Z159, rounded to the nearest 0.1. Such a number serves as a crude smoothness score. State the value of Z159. -0.1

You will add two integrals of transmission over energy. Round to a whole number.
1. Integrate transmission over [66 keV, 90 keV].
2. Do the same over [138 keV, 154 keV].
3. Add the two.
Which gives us 826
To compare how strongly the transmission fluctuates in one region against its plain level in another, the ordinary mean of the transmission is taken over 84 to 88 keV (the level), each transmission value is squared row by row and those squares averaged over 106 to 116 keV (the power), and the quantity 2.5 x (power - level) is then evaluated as 1108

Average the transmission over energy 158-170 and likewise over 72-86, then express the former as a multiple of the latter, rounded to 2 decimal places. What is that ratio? 1.00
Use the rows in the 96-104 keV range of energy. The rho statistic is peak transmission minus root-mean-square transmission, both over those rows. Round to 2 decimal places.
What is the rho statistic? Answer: 1.08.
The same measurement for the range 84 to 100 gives 1.15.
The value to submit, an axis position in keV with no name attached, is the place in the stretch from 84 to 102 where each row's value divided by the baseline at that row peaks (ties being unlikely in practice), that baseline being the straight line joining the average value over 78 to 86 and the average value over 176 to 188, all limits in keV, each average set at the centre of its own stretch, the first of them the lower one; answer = 95.0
